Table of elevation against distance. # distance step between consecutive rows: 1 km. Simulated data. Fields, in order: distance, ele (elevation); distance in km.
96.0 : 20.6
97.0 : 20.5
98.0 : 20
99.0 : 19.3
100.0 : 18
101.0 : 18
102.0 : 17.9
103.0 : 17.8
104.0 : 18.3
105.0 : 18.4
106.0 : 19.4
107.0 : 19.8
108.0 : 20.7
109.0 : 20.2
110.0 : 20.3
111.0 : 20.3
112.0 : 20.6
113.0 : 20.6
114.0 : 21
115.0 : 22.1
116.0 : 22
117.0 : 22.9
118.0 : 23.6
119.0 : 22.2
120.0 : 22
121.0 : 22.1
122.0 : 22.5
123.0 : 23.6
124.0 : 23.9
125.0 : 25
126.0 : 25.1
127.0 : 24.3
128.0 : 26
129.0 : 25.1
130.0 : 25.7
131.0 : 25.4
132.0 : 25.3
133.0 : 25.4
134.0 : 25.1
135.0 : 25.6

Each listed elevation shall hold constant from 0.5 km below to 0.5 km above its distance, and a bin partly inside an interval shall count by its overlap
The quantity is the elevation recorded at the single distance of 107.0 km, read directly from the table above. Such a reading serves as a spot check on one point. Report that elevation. 19.8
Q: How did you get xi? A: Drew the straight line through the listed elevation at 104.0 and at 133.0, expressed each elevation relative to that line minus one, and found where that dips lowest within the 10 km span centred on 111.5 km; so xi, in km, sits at 113.0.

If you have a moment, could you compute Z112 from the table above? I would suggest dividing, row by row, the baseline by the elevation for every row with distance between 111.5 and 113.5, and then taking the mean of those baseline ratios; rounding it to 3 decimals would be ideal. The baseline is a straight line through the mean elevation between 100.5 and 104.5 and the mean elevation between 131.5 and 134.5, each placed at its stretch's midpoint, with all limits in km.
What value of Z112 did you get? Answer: 0.989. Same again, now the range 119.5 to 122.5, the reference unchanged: 1.009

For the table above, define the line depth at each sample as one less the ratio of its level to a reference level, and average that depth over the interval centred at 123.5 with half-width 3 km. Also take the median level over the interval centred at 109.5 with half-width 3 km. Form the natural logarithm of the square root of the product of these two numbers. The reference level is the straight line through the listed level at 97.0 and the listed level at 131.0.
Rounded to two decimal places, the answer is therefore -0.32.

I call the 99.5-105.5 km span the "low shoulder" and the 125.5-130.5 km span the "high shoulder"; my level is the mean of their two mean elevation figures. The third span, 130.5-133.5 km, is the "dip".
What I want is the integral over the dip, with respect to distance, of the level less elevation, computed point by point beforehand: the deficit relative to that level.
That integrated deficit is -11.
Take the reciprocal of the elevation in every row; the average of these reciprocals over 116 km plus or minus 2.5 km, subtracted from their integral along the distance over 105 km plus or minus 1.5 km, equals 0.116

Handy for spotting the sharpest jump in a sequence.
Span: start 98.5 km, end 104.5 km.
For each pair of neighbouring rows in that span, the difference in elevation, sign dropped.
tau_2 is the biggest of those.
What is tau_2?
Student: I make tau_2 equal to 1.3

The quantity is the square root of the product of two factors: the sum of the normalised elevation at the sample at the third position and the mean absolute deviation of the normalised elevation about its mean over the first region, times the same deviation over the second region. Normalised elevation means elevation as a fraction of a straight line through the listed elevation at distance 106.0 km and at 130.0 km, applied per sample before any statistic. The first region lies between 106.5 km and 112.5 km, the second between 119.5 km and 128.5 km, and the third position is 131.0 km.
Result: 0.16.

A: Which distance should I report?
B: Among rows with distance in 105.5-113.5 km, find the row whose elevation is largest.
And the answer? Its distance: 108.0 km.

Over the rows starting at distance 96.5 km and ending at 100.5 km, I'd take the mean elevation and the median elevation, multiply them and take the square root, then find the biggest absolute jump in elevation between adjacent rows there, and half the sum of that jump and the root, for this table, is 10.4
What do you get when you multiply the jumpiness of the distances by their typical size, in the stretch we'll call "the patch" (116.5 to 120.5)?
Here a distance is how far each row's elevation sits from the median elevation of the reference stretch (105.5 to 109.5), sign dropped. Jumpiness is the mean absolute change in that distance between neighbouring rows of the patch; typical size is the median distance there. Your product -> 2.0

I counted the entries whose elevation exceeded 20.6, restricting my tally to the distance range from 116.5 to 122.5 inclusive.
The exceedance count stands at 6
